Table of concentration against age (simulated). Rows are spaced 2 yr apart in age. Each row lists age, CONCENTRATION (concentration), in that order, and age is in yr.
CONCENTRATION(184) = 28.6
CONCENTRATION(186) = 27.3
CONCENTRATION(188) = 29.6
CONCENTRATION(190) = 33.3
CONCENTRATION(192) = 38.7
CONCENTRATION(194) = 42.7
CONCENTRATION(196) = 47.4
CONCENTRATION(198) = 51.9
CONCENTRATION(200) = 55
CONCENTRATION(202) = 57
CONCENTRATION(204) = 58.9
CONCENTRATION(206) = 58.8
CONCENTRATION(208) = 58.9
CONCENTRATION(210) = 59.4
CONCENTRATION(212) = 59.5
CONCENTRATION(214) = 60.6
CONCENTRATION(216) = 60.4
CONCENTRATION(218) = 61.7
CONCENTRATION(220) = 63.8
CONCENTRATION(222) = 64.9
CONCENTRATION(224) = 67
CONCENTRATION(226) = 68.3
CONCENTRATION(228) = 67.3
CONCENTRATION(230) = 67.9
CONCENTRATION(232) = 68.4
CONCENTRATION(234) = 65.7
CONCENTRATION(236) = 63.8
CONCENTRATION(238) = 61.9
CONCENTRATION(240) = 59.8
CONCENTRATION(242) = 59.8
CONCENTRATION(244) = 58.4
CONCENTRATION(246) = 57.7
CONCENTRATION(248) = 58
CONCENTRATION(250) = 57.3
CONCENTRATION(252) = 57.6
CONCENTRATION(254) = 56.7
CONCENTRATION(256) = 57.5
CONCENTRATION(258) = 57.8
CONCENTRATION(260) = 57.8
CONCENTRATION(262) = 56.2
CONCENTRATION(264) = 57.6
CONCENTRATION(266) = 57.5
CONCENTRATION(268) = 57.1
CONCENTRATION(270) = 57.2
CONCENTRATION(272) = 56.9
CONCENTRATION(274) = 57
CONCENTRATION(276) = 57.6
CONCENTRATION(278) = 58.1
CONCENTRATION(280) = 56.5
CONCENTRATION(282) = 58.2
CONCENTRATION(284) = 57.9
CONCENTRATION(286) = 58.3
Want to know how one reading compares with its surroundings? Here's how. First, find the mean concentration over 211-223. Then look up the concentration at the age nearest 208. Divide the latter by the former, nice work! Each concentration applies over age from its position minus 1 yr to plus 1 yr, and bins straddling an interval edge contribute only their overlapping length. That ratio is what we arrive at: 1.0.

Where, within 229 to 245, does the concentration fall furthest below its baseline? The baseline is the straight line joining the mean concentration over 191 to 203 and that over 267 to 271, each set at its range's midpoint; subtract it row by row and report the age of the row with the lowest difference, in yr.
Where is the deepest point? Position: 244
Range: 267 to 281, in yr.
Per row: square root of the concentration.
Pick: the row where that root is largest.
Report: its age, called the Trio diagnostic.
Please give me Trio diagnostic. 278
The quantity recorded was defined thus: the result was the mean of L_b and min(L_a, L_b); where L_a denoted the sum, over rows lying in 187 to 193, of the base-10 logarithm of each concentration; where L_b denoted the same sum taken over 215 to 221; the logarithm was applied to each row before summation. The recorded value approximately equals 5.0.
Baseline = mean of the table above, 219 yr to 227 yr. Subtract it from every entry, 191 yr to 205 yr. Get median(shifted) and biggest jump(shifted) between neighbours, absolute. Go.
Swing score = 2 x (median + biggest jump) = -19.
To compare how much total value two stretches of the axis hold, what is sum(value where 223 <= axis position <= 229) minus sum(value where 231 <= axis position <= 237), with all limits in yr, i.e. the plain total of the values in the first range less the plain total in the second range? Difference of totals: 5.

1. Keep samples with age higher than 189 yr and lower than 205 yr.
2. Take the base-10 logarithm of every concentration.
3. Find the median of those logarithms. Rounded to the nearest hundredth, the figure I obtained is 1.70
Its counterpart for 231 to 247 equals 1.78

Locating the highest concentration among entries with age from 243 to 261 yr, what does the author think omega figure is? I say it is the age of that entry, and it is 244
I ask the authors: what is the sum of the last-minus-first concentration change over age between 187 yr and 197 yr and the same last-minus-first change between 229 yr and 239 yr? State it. 12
